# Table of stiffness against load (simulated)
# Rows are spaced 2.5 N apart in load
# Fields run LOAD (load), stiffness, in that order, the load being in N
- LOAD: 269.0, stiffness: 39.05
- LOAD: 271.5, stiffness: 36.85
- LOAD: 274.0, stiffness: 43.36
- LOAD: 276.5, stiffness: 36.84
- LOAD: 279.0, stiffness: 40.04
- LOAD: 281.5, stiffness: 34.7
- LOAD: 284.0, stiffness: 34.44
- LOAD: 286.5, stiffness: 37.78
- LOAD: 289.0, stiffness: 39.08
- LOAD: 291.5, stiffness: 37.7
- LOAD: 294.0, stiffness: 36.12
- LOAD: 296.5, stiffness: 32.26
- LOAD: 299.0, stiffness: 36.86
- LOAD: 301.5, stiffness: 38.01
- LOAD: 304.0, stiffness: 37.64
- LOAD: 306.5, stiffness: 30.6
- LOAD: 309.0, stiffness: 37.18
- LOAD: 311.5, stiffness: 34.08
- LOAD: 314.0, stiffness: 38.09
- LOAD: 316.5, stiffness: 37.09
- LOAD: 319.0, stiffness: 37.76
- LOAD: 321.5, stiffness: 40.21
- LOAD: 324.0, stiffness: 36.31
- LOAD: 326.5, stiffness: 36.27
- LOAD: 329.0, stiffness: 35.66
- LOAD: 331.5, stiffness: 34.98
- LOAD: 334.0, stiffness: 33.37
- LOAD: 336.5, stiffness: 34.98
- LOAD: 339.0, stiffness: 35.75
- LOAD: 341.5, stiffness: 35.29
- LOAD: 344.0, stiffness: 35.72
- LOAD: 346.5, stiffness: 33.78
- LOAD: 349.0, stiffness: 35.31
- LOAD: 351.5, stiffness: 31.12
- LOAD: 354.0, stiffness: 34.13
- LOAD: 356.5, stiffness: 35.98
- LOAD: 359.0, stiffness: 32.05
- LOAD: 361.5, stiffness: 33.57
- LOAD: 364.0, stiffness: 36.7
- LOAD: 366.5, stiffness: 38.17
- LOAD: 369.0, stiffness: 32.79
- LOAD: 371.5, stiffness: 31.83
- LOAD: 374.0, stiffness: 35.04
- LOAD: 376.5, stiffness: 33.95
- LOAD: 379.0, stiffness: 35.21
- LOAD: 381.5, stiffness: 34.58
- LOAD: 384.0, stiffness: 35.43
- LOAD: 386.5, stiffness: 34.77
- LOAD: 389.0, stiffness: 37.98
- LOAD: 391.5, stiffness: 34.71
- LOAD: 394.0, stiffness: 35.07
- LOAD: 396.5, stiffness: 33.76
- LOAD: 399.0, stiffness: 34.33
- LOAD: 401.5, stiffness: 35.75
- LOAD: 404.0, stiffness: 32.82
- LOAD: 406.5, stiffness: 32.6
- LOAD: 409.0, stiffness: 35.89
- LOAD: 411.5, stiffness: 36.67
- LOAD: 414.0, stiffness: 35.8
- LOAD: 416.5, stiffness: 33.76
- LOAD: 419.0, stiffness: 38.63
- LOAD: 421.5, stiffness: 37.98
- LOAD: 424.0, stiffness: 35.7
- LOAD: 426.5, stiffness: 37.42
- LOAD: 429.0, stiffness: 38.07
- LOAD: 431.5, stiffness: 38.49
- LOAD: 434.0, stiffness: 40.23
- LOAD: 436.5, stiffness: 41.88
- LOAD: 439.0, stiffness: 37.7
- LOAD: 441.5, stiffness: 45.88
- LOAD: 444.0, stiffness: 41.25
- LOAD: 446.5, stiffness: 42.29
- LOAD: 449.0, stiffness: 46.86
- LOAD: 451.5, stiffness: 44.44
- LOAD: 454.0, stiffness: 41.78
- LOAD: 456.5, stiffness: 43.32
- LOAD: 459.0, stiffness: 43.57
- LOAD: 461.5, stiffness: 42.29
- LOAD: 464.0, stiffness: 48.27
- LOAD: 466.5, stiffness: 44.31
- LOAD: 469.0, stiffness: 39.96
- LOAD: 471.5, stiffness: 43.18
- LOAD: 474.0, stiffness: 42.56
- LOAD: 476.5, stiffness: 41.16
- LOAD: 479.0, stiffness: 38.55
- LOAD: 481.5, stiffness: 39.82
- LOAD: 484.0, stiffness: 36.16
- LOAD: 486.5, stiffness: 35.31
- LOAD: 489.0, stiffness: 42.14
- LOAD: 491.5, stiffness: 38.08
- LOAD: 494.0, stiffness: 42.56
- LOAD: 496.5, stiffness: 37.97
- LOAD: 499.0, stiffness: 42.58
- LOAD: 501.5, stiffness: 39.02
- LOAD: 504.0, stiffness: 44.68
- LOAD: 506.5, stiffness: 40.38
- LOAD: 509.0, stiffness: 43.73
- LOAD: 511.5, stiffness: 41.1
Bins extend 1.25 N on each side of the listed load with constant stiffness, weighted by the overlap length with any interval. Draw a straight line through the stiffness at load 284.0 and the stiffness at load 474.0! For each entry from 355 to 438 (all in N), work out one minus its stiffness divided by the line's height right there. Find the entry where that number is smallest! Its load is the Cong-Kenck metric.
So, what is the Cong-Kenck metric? 436.5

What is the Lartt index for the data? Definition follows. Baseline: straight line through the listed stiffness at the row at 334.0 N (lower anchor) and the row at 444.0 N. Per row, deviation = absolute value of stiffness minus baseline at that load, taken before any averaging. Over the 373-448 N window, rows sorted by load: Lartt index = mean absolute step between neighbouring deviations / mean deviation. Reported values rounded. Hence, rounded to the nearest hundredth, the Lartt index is 0.60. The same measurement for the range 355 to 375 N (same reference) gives 0.64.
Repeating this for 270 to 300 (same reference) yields 0.47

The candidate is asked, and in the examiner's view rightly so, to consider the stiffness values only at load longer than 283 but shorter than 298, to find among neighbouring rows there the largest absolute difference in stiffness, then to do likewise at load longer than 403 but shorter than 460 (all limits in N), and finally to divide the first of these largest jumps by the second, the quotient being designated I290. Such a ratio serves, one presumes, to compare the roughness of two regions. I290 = 0.5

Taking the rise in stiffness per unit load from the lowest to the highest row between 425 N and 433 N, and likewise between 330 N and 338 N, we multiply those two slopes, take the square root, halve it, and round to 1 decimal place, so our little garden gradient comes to 0.0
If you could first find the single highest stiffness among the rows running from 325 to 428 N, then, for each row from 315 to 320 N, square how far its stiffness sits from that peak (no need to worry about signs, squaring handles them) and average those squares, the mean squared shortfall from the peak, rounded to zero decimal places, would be 2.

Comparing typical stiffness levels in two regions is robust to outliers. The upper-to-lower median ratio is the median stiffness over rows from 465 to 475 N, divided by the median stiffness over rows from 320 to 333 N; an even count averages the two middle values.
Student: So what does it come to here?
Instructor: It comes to 1.18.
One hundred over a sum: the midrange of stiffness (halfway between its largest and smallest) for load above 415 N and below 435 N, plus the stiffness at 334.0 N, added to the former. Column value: 1.42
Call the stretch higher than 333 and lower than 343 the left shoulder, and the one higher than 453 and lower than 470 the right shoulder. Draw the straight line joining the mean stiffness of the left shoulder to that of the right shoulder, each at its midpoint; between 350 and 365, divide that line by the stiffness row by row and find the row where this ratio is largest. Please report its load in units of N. 351.5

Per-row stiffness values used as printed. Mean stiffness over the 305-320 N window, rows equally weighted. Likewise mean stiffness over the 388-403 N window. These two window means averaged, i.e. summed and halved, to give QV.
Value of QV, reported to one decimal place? 35.5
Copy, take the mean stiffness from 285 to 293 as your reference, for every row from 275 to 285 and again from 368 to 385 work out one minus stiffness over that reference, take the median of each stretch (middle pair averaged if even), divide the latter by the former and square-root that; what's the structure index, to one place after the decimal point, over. 1.2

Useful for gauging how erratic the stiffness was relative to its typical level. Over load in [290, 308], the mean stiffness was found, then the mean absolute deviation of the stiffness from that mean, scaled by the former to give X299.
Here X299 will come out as 0.067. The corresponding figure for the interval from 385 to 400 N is 0.027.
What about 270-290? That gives 0.058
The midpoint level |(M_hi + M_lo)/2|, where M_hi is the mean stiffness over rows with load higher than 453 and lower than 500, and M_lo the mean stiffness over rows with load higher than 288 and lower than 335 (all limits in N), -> 38.8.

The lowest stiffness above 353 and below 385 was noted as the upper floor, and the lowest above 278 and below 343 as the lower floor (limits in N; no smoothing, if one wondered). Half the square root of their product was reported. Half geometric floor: 15.6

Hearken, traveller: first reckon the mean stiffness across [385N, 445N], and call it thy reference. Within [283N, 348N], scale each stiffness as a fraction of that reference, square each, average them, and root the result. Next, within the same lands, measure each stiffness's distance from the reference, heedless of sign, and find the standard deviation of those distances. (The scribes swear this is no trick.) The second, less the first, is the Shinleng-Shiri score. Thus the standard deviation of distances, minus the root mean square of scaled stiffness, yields 0.5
